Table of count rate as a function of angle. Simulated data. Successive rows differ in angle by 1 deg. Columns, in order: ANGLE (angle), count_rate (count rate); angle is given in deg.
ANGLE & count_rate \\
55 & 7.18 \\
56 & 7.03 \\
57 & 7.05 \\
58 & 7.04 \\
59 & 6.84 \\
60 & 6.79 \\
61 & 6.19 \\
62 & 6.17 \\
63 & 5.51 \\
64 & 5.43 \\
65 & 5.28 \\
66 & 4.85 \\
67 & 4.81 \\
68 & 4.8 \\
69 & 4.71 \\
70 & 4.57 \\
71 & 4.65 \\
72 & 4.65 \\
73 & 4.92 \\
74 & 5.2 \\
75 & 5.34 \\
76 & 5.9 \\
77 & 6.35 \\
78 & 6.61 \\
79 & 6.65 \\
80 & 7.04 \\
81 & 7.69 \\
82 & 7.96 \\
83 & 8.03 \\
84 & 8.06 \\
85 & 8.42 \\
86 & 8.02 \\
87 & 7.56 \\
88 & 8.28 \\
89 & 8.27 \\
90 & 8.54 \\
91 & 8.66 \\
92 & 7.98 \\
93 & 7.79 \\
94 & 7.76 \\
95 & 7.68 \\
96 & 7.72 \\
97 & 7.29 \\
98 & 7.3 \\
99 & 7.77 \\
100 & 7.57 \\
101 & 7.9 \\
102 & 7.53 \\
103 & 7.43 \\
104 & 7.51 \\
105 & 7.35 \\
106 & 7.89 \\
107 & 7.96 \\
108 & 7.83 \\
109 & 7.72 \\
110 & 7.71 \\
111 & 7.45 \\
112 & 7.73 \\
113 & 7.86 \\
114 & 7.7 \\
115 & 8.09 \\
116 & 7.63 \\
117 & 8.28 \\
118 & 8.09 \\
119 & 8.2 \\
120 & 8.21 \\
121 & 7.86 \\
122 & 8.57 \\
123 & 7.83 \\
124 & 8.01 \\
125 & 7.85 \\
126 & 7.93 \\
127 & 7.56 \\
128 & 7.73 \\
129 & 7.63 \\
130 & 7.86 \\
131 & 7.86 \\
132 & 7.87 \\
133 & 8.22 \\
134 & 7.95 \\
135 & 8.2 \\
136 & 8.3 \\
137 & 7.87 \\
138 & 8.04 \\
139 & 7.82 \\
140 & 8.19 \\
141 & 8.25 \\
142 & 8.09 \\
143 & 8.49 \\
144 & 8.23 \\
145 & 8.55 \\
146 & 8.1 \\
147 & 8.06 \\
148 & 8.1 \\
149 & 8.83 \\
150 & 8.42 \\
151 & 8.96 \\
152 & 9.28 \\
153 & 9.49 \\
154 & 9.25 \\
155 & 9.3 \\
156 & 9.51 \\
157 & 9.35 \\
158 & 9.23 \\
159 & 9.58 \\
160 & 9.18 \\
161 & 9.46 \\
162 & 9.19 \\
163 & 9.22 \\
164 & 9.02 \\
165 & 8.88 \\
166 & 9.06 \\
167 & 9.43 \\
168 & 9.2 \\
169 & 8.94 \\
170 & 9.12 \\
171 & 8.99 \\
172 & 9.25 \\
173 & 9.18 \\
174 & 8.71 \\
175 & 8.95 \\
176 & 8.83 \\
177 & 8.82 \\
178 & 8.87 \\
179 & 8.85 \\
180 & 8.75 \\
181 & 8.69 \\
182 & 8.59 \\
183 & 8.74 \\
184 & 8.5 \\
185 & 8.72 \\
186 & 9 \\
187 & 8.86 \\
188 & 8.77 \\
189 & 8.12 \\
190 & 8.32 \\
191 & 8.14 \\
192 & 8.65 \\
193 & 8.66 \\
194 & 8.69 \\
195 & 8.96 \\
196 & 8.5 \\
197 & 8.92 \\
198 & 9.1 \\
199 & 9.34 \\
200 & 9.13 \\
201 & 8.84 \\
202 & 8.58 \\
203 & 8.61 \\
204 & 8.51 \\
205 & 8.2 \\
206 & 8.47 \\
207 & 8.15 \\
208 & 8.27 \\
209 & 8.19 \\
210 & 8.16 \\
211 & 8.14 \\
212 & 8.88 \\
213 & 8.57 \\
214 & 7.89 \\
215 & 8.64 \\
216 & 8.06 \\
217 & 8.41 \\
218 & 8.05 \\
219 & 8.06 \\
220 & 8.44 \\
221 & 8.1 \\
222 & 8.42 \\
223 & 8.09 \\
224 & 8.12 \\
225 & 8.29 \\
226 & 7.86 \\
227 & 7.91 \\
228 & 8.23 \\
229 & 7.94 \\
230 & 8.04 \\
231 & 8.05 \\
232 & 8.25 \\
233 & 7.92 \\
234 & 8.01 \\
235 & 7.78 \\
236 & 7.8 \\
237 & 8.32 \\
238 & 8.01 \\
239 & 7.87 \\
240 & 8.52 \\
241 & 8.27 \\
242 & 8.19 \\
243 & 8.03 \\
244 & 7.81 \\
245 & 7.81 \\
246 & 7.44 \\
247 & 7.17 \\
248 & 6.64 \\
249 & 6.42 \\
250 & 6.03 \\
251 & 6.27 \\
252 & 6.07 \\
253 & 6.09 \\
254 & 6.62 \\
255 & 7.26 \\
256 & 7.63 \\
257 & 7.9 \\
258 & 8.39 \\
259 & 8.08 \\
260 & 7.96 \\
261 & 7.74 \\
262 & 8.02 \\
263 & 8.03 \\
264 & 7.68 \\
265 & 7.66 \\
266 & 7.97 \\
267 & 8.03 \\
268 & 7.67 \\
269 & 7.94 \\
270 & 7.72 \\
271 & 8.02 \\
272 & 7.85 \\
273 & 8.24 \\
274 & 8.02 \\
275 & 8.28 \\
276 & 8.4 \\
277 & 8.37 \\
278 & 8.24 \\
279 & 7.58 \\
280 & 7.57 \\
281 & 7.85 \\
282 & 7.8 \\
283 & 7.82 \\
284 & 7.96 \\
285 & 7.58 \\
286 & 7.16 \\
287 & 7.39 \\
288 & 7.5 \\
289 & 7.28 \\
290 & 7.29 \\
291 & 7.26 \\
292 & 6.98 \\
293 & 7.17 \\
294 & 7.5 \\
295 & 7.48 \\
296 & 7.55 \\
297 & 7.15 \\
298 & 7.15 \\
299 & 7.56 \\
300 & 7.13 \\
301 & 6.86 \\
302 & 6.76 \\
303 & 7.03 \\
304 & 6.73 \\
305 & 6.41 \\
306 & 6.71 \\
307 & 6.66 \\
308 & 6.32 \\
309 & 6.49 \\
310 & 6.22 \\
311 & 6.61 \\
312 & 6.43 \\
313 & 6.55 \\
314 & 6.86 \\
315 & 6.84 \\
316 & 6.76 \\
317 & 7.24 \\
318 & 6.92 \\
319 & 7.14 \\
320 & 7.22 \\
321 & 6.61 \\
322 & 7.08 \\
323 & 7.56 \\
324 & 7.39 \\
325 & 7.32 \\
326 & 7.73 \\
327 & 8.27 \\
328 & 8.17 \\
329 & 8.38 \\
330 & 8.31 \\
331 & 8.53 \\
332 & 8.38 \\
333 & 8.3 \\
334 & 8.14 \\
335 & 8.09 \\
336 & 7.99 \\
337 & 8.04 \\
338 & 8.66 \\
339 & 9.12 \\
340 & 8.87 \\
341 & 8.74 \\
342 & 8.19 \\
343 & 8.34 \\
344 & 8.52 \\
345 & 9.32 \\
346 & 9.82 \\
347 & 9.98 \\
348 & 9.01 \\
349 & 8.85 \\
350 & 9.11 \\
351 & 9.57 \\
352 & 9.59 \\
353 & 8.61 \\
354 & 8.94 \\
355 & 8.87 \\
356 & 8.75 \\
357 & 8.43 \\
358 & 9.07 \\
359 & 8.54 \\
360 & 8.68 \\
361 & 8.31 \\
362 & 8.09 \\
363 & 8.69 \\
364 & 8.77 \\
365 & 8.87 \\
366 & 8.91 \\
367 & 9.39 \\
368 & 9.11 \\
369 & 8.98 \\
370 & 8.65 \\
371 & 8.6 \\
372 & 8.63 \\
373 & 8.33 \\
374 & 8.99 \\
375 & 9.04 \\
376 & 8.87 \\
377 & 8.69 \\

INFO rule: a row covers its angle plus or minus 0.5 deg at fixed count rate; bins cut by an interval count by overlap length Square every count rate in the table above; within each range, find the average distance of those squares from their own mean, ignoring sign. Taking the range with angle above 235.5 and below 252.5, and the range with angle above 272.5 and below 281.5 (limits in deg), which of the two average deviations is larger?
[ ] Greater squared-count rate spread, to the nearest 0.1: 10.4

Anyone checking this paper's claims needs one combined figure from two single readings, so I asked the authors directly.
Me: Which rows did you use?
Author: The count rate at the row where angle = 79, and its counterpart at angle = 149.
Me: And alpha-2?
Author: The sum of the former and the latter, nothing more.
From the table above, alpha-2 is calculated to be 15.5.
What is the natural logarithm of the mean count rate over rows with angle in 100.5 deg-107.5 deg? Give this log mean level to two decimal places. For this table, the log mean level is 2.04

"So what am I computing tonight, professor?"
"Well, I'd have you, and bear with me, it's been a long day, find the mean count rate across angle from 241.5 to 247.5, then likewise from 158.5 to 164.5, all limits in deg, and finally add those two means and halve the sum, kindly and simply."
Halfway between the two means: 8.51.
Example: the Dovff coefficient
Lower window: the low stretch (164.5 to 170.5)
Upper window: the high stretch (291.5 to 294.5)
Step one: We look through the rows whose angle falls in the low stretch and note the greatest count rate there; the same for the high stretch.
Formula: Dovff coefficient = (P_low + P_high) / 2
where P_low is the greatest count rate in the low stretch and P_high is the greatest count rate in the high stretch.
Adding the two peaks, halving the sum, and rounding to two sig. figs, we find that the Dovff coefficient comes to 8.5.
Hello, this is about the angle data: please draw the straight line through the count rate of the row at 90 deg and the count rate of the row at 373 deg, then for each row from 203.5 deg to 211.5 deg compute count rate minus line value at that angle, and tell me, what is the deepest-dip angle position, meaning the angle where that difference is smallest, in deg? 211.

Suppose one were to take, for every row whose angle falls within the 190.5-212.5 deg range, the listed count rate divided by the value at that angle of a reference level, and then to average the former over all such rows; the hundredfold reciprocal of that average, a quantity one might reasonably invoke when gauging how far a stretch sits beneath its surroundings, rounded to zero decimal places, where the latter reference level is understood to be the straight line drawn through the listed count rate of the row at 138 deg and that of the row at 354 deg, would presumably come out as 97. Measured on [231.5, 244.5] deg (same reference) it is 105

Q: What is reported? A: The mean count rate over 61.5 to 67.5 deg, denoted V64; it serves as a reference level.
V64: 5.3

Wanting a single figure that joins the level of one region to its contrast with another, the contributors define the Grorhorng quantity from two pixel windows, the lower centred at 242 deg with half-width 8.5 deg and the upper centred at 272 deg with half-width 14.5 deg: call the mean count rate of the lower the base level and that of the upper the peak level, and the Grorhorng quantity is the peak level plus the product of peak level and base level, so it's 69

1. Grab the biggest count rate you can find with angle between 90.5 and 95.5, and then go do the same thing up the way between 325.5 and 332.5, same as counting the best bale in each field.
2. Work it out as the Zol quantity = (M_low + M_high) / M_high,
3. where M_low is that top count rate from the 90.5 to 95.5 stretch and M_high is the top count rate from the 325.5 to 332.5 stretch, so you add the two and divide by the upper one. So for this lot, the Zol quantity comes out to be 2.0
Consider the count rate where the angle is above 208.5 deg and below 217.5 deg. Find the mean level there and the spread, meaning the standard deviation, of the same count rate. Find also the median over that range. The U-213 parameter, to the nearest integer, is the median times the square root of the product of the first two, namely 13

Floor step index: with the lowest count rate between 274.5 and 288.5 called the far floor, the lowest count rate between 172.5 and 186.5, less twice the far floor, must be -5.8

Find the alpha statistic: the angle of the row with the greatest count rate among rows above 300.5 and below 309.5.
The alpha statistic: 303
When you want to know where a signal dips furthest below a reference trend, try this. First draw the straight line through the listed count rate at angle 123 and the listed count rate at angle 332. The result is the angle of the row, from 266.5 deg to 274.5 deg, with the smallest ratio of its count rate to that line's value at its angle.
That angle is 268 deg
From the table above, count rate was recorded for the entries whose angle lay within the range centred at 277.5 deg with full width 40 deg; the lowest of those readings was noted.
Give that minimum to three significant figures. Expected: 6.98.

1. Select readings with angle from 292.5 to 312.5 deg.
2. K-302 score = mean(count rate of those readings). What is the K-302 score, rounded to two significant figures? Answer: 6.9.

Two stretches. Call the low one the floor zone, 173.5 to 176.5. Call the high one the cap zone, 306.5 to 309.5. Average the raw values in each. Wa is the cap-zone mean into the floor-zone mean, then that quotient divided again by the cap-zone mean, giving 0.210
